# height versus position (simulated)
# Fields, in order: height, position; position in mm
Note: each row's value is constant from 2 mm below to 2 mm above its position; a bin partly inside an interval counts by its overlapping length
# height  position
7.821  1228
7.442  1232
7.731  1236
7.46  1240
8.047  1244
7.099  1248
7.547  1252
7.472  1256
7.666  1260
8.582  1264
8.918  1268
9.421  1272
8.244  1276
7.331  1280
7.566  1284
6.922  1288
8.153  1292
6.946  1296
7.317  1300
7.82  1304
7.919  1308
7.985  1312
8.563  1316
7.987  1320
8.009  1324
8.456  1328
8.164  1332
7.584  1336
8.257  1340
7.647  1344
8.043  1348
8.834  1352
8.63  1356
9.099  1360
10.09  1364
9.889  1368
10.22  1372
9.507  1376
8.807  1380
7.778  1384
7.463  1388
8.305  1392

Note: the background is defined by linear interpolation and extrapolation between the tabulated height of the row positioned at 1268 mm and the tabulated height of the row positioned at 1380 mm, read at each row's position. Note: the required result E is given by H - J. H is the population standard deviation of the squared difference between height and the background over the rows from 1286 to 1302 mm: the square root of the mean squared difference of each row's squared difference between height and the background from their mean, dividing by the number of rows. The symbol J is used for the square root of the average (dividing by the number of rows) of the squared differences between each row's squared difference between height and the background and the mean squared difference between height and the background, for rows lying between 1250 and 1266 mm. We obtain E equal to 0.6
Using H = 1.35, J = 0.79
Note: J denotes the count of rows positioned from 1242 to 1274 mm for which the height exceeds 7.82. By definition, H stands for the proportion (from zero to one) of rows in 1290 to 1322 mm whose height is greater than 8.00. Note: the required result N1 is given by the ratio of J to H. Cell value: 16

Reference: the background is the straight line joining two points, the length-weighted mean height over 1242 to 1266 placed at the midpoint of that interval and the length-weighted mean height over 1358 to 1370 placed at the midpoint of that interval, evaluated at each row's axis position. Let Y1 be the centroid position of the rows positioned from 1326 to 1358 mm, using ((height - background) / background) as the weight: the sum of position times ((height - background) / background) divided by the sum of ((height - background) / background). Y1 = 1342.0 mm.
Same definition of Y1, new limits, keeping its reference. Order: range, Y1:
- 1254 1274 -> 1271.2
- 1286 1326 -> 1304.1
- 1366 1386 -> 1383.6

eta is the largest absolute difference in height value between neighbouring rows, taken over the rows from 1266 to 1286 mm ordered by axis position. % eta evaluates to 1.2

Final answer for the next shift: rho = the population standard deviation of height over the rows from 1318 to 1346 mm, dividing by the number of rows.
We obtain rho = 0.3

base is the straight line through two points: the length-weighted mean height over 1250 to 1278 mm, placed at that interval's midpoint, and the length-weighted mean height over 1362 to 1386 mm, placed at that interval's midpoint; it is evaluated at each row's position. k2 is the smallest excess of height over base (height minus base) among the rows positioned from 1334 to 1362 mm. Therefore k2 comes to -1.43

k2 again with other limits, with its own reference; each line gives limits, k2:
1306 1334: -0.86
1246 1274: -1.00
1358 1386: -1.71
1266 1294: -1.59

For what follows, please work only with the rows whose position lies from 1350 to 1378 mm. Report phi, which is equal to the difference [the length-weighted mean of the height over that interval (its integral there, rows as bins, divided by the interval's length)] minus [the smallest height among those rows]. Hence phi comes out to 0.8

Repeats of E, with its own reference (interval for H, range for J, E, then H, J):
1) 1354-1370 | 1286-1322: -0.7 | 0.68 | 1.34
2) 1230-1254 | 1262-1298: -0.7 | 0.79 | 1.48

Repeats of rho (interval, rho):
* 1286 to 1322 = 0.5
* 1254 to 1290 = 0.8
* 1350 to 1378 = 0.6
